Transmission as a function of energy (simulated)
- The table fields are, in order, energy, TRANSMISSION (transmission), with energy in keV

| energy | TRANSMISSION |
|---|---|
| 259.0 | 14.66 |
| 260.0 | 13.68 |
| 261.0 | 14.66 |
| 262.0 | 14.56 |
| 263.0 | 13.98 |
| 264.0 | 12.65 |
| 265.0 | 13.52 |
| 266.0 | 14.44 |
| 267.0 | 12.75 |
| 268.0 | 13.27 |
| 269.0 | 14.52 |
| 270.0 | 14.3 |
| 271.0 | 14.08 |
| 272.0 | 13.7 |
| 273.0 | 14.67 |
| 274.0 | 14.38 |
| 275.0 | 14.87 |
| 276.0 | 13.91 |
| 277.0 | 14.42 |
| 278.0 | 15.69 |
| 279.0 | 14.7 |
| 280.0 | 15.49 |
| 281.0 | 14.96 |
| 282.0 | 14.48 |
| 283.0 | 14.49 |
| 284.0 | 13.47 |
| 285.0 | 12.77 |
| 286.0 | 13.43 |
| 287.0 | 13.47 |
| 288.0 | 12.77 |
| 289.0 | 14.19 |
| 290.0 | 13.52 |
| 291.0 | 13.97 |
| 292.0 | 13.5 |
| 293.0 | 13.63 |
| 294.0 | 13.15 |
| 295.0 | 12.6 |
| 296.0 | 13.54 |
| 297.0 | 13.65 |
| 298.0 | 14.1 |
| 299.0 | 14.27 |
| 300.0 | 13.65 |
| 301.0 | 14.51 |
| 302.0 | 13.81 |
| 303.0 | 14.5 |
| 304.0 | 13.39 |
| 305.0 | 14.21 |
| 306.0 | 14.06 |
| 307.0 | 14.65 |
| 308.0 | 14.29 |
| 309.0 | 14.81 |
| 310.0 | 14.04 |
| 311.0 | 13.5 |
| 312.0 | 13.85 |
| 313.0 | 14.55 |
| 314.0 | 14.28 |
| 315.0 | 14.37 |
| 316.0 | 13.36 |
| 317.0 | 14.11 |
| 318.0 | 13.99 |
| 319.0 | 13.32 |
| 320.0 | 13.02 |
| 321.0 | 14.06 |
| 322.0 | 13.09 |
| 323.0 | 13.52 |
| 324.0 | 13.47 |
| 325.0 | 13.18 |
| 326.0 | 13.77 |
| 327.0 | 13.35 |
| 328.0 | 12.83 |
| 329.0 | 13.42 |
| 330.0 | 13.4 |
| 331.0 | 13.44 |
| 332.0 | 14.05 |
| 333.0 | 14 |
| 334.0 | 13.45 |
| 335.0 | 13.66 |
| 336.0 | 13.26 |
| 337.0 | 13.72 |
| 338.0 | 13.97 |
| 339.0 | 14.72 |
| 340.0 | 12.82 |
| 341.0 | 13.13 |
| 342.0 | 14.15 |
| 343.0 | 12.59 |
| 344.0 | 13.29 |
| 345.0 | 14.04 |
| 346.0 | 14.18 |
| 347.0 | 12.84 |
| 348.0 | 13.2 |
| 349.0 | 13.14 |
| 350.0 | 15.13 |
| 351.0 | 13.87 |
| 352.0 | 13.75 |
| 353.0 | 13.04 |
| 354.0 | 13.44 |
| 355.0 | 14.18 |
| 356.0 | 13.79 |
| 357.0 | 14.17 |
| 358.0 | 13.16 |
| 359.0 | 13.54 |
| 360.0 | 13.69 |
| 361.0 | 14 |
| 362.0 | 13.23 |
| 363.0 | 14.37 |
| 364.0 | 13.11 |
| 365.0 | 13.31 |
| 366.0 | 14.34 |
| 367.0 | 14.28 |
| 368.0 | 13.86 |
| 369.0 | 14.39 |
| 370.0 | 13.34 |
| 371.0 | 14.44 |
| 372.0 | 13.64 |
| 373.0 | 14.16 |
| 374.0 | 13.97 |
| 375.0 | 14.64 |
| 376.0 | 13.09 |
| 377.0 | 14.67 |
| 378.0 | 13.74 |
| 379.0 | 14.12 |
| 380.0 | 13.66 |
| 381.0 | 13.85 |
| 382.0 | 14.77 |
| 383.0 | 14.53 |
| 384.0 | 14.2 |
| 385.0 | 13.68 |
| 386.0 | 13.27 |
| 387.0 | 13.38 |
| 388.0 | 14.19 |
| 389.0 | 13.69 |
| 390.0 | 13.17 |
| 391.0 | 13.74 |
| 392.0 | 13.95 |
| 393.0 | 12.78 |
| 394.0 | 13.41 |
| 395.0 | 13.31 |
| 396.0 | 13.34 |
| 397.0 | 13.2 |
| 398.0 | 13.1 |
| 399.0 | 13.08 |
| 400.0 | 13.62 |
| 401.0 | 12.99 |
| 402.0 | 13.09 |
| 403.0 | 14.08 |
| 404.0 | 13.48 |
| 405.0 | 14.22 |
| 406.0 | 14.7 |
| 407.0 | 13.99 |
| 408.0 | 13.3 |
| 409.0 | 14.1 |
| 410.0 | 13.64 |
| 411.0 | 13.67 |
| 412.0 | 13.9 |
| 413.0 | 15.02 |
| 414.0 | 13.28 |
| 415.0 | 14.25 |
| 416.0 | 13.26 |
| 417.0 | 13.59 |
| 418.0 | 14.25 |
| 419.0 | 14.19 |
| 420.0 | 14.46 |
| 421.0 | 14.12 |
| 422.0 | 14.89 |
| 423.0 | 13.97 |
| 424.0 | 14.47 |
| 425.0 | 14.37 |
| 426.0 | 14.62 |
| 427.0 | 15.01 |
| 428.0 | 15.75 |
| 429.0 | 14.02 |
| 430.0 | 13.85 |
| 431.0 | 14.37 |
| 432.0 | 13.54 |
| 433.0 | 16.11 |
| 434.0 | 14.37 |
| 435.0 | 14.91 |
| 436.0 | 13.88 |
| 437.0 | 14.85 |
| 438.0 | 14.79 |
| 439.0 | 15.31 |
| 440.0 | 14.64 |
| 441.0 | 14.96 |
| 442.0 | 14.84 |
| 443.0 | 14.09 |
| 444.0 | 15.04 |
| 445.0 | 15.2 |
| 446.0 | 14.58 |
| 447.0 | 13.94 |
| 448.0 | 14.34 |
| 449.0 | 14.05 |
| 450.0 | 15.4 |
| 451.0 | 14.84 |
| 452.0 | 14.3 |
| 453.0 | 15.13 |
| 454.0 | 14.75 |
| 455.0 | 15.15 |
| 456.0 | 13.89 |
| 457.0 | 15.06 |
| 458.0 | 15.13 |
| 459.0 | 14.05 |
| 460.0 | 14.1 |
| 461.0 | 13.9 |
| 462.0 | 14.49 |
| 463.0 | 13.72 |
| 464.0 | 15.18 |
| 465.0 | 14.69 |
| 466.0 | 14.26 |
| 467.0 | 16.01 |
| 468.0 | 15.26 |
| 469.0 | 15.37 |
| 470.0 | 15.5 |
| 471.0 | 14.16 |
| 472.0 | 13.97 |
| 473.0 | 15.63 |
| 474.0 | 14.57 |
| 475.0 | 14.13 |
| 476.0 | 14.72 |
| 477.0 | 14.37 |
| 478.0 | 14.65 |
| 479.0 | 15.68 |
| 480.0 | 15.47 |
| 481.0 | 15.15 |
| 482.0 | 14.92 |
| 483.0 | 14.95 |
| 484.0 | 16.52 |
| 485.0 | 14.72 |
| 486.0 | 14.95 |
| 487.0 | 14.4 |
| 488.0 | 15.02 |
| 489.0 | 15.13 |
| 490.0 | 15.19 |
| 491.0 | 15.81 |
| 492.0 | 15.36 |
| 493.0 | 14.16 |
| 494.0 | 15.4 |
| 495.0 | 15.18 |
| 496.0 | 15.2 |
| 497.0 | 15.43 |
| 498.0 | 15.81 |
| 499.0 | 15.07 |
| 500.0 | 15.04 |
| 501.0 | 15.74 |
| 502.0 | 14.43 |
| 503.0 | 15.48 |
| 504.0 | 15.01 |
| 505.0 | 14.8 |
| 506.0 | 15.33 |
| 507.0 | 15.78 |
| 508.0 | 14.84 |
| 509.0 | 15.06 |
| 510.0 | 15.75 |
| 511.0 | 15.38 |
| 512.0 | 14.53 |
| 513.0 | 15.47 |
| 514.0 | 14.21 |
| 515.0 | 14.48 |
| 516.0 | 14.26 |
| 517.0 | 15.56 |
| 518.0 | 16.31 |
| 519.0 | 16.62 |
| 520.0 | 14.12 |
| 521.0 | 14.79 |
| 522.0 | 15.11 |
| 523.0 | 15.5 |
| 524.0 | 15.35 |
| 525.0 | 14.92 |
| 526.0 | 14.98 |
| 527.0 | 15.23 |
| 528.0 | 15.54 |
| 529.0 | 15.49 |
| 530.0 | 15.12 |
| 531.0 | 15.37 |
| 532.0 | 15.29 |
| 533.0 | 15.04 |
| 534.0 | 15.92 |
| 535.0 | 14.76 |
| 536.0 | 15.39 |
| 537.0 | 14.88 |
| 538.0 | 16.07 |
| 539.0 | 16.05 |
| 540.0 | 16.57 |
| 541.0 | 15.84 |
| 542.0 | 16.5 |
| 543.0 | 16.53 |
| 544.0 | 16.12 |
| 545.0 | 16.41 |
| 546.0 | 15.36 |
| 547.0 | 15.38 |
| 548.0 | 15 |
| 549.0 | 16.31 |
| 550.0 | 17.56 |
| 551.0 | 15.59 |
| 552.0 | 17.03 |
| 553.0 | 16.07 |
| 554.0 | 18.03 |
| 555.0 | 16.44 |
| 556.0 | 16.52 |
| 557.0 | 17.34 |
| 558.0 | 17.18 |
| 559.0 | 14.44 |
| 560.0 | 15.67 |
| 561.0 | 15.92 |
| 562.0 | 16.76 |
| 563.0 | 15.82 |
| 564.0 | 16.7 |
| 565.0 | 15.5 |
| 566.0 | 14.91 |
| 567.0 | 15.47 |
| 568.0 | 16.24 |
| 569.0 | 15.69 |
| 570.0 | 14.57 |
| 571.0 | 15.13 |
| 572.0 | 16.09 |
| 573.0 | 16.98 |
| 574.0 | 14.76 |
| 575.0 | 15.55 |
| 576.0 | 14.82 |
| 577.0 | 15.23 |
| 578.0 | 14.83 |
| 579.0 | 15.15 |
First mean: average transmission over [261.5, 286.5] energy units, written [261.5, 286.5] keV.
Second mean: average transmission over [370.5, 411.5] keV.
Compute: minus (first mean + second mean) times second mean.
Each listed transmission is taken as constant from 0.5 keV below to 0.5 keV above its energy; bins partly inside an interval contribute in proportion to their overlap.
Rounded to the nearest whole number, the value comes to -383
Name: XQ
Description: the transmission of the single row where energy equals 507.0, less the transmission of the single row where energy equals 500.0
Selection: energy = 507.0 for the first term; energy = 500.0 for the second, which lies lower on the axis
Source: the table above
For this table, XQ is 0.74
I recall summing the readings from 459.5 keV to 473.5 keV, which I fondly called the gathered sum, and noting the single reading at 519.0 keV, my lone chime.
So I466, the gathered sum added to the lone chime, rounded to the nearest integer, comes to 223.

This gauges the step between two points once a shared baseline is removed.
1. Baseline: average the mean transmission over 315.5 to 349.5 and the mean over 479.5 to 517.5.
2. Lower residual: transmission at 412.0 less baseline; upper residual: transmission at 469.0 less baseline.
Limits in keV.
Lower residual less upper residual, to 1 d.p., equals -1.5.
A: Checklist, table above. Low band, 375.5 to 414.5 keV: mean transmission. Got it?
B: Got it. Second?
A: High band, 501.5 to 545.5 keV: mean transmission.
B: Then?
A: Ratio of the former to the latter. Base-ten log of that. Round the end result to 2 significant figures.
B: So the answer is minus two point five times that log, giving 0.12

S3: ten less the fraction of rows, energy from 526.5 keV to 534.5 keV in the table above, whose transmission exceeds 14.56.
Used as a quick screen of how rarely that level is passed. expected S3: 9.00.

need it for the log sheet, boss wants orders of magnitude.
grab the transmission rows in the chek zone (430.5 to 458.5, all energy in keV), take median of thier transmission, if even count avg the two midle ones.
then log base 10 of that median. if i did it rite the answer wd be 1.17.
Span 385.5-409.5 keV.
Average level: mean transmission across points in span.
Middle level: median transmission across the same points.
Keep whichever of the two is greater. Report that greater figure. 13.5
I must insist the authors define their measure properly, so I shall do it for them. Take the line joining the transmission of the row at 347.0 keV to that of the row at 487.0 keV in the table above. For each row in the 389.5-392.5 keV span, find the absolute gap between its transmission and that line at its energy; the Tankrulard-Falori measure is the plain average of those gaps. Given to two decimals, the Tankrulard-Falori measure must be 0.39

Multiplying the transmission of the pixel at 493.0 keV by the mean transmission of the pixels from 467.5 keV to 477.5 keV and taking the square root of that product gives 14.5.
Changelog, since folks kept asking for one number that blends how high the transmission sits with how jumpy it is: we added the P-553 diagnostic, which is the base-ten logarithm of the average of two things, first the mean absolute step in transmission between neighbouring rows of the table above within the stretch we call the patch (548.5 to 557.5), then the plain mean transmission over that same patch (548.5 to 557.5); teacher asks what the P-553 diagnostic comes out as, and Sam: 0.955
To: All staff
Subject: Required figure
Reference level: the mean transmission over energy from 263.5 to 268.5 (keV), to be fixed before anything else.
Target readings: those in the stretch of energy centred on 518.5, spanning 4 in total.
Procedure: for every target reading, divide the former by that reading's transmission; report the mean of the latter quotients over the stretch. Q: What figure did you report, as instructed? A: 0.85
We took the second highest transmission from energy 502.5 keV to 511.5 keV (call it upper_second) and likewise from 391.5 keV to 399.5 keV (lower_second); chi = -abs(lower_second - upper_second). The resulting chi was -2.3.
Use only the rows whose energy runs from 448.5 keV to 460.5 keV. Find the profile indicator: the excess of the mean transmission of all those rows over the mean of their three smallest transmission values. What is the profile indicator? 0.66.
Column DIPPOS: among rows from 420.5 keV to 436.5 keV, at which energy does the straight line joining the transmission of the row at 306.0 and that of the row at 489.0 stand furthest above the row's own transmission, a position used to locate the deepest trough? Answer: 432.0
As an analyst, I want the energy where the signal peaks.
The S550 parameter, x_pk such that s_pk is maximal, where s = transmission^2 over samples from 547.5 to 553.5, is 550.0 keV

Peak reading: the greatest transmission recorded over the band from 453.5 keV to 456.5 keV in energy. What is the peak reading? 15.15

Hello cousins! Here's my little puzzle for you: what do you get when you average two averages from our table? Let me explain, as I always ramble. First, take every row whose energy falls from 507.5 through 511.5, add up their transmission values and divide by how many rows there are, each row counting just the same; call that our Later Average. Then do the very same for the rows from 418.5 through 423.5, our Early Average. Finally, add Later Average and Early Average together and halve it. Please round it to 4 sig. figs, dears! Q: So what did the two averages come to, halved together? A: 14.79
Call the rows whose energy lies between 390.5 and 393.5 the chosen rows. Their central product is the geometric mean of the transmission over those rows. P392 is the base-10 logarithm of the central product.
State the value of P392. 1.13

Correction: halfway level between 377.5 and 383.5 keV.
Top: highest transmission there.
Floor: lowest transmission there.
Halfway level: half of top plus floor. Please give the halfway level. 14.2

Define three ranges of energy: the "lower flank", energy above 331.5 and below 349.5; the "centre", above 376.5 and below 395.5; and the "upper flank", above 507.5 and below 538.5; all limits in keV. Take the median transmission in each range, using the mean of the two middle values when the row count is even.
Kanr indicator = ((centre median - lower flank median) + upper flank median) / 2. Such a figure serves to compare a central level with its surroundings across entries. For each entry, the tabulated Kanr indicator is 7.71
